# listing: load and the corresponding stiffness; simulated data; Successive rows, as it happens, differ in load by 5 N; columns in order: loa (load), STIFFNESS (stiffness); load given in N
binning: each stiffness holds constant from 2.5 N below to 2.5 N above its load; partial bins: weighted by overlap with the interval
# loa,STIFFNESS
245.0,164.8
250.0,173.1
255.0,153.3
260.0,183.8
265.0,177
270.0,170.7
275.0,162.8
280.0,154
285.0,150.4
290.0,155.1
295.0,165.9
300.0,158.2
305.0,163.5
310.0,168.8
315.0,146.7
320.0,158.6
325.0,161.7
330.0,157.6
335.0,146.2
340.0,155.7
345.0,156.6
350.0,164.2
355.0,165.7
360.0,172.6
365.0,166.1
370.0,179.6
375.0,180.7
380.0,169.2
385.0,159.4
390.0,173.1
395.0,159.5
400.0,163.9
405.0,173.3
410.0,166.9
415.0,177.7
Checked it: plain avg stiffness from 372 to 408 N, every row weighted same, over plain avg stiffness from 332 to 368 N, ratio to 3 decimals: 1.046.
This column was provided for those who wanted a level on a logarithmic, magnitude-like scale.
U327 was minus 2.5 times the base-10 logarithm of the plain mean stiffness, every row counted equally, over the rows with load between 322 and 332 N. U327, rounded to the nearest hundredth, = -5.51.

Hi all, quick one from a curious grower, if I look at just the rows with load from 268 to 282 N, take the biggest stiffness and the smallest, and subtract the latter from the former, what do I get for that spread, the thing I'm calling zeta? 17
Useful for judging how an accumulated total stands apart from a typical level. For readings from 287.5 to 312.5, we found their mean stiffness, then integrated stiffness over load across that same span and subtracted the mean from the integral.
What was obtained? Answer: 3895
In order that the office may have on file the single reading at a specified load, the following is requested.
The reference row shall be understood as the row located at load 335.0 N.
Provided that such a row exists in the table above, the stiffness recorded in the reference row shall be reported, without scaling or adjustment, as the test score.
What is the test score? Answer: 146.2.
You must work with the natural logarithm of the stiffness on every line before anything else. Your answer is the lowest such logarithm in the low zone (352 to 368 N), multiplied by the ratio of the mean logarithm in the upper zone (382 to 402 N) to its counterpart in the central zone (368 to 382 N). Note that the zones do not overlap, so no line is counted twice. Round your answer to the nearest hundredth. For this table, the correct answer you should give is 5.04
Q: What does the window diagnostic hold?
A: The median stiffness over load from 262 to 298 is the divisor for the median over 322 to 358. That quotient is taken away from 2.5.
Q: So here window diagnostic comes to 1.53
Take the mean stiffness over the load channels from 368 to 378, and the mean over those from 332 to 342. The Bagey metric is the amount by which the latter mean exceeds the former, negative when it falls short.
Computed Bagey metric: -29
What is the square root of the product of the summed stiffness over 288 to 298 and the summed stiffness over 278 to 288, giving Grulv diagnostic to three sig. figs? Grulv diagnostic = 313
